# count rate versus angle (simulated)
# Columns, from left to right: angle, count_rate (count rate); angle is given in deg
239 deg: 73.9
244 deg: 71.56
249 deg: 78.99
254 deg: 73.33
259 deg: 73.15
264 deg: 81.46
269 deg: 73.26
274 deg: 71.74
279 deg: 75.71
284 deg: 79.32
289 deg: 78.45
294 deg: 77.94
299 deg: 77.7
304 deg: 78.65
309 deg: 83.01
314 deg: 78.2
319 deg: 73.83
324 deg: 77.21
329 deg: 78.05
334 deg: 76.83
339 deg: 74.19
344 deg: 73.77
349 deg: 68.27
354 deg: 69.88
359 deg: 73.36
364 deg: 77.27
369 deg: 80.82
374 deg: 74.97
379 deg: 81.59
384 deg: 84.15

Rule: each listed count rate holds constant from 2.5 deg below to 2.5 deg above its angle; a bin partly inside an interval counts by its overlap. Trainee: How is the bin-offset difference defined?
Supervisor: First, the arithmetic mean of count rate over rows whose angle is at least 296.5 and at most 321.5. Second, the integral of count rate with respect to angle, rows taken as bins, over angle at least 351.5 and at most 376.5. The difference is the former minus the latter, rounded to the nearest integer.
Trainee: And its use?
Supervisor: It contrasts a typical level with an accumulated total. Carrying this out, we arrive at -1803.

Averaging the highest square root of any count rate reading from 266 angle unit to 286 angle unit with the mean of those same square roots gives 8.78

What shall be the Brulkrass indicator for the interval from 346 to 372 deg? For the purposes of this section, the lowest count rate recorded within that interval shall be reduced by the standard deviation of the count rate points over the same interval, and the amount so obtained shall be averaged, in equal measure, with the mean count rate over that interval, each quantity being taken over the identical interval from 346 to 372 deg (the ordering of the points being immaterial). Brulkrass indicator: 69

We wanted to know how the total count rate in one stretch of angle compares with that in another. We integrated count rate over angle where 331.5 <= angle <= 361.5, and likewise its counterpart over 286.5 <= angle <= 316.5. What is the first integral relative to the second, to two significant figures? 0.92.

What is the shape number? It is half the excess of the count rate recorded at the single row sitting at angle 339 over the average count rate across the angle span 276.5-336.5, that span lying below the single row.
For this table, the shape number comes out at -2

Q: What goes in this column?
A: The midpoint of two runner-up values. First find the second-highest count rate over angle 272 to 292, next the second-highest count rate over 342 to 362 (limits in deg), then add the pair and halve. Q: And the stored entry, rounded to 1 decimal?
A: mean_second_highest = 75.9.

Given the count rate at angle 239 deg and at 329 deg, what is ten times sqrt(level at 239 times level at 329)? 759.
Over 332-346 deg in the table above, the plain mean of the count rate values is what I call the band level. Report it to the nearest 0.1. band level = 74.9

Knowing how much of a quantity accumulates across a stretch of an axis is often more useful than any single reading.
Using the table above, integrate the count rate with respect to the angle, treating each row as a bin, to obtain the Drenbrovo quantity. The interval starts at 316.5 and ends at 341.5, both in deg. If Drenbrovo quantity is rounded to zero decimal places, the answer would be 1901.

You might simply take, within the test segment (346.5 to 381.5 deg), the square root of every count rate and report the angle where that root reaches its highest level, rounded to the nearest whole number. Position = 379 deg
